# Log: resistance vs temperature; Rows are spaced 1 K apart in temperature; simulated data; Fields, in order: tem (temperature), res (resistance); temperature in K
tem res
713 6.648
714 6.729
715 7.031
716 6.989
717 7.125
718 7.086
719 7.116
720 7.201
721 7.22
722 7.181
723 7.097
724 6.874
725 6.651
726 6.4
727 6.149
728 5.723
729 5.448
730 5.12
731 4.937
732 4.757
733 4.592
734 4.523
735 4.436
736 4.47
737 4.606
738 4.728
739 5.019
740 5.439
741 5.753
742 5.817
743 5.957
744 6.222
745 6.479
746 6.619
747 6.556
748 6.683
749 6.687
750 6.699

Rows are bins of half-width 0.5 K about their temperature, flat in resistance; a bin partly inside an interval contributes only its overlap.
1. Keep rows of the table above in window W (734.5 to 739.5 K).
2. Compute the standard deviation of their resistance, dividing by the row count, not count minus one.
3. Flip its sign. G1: -0.21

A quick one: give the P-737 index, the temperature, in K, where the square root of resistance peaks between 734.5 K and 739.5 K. 739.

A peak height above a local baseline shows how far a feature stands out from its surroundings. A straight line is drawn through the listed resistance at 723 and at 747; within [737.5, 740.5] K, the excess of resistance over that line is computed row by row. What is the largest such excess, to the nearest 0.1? -1.3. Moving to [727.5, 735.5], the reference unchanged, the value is -1.3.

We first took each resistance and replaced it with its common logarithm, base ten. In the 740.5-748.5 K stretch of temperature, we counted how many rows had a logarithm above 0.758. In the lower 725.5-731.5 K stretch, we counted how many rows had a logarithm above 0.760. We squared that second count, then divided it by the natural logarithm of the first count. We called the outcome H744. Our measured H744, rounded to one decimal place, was 1.9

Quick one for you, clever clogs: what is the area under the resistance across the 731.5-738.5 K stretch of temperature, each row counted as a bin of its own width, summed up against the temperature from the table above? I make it 32.1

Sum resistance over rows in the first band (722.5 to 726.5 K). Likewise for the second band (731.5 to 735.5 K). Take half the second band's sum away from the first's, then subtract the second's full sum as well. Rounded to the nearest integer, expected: 0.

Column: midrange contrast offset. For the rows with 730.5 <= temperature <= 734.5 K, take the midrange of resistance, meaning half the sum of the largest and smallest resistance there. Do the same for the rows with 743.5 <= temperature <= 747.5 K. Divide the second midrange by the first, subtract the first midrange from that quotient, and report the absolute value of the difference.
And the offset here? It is 3.4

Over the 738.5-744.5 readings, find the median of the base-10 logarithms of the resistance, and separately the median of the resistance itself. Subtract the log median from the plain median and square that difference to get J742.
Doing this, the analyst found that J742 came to 25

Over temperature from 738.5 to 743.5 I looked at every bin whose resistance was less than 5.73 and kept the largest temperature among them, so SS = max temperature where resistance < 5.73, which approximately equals 740 K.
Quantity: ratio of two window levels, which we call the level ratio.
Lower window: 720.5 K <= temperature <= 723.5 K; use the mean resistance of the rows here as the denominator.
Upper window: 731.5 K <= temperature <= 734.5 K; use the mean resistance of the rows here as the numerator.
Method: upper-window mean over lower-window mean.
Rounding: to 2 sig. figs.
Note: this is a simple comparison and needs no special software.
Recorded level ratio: 0.65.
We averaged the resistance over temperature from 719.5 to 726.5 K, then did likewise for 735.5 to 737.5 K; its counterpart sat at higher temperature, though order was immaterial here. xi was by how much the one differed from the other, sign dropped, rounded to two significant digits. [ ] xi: 2.4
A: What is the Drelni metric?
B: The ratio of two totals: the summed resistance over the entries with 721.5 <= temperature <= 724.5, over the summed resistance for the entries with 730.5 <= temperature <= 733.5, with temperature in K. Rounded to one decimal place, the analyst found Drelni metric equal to 1.5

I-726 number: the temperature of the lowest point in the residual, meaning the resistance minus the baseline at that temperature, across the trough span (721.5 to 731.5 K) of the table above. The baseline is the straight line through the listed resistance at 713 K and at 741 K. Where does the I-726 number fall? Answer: 731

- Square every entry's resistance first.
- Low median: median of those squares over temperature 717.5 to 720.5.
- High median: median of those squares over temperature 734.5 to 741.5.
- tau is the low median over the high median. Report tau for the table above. 2.3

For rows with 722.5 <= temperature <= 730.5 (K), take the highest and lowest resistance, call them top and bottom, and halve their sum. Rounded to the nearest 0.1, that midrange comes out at 6.1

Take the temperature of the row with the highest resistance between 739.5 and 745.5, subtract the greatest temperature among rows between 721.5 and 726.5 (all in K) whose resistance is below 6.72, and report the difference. 19 K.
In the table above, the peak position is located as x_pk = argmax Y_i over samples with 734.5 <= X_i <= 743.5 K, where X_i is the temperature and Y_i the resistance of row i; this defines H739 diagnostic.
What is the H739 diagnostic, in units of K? 743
